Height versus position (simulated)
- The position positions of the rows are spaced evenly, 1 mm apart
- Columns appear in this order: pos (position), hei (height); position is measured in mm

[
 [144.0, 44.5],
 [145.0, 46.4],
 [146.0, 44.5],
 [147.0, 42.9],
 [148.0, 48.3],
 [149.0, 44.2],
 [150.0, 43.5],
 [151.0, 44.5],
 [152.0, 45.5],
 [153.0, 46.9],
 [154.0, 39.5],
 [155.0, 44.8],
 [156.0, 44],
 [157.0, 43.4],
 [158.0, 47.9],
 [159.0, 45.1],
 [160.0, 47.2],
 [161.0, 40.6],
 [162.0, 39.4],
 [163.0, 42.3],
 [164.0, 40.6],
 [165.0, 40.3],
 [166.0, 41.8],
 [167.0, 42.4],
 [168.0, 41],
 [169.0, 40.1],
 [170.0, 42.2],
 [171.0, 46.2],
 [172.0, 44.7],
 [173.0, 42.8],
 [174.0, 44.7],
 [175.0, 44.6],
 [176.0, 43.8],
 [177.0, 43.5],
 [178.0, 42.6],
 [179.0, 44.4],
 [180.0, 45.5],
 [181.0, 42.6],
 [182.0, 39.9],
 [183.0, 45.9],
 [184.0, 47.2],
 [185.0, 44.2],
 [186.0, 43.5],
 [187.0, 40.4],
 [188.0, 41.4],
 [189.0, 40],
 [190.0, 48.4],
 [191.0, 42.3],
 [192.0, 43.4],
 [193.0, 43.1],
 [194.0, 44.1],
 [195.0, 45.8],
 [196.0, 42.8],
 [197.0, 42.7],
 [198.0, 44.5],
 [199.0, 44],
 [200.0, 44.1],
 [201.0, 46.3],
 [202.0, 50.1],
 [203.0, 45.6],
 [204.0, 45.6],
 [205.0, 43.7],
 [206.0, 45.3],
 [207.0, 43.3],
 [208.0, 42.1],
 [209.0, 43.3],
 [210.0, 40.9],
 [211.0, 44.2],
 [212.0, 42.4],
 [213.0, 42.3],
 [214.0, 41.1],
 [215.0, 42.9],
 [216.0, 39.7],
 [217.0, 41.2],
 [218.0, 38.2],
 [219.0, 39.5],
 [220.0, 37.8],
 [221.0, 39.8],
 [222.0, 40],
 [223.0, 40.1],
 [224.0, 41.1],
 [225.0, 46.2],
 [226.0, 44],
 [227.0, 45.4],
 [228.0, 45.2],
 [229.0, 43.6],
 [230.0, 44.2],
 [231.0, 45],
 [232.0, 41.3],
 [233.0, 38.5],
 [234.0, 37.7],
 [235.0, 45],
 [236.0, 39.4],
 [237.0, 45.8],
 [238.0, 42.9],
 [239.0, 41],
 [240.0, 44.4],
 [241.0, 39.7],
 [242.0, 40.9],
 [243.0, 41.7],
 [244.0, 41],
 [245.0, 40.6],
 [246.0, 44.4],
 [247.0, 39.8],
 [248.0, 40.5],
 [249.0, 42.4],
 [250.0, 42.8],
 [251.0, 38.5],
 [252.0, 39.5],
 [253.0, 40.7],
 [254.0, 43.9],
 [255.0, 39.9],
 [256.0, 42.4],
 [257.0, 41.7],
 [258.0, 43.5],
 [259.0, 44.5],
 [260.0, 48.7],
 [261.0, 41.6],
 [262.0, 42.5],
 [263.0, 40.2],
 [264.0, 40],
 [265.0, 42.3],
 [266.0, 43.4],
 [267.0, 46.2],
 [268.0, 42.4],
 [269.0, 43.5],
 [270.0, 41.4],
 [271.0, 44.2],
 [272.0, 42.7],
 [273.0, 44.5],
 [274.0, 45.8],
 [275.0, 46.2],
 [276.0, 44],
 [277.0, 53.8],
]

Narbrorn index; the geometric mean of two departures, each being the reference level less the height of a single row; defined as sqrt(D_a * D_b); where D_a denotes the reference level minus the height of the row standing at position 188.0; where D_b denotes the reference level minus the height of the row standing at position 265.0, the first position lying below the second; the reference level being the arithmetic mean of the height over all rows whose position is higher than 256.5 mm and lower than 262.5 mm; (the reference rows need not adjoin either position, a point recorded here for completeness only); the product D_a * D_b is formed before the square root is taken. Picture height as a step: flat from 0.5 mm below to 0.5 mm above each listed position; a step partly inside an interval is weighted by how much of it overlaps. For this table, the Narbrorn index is 1.8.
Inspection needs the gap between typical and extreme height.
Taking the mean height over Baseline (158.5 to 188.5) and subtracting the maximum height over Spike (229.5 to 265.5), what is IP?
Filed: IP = -6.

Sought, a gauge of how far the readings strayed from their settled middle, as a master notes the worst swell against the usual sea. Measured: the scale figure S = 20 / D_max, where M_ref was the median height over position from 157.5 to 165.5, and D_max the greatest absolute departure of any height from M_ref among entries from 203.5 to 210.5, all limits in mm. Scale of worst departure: 4.8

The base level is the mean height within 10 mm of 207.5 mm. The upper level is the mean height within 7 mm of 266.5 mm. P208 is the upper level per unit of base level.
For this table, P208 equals 0.99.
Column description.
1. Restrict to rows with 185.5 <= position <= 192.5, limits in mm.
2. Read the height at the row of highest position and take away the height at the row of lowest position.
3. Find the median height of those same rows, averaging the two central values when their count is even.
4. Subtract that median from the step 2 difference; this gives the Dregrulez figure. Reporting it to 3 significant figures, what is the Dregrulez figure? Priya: -42.4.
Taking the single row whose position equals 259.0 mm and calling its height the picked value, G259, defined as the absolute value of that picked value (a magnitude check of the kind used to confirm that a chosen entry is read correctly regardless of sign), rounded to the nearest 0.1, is 44.5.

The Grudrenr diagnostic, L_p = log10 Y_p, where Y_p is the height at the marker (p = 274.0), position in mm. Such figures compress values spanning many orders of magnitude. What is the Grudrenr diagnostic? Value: 1.66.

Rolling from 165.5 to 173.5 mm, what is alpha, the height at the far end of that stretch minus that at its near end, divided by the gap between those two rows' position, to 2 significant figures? 0.14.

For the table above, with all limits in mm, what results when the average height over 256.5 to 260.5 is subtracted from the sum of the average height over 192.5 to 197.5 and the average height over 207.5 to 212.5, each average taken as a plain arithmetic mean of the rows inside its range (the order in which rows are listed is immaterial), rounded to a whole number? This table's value 42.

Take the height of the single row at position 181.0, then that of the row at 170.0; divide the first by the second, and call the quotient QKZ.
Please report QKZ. 1.01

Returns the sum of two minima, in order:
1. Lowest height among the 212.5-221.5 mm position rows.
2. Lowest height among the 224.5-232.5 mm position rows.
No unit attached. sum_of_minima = 79.1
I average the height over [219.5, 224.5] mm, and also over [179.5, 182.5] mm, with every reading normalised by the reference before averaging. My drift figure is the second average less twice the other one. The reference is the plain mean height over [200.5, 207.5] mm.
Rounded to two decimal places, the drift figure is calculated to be -0.81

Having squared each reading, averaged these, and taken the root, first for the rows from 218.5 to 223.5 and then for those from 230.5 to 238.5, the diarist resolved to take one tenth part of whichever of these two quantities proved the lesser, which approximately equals 3.94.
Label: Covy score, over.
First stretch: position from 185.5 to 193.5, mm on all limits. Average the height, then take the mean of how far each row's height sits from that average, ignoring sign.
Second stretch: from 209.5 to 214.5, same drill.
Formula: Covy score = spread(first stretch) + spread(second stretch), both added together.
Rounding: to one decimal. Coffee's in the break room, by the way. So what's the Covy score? 2.7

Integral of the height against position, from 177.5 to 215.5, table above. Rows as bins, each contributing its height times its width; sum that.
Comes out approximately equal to 1662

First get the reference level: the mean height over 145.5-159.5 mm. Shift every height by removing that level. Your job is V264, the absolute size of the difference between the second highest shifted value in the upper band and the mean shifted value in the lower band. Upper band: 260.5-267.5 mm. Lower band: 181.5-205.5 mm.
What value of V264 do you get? 0.7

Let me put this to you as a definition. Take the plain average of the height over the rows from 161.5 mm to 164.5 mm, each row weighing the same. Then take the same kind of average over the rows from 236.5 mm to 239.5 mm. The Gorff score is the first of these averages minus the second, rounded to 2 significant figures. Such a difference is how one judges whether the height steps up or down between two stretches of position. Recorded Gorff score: -2.5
